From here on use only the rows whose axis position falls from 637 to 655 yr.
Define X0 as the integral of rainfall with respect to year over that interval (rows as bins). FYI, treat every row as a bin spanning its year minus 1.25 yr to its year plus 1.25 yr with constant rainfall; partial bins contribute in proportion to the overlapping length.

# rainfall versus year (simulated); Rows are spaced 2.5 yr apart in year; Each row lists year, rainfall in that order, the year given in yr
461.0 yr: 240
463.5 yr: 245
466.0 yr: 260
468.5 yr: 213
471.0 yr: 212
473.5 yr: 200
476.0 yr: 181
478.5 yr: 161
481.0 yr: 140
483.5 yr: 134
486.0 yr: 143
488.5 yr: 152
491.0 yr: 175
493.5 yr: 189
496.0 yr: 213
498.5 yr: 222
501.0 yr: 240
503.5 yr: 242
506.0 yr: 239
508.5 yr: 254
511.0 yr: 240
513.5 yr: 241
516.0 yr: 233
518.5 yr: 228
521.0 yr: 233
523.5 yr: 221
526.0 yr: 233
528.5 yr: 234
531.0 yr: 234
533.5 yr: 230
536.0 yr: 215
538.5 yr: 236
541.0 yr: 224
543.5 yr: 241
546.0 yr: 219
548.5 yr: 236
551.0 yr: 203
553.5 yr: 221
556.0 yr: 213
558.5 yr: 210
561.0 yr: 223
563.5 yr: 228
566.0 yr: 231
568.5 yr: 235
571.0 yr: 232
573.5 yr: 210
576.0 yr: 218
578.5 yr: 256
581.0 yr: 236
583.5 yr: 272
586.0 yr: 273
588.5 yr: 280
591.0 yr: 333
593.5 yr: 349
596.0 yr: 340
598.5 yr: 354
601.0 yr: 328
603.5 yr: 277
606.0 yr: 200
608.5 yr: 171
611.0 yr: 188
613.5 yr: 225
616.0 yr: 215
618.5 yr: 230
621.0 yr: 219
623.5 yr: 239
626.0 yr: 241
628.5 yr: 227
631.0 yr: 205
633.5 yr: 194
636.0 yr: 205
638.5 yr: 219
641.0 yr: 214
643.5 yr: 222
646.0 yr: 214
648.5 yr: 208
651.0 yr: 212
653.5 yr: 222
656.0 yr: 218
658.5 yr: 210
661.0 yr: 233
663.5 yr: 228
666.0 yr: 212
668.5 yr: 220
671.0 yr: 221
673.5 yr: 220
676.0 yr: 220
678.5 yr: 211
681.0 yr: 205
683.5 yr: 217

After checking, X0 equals 3883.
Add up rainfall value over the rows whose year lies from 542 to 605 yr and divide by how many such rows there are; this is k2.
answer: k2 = 257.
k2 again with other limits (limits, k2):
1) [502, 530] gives 236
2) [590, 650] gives 242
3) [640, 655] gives 215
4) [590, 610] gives 294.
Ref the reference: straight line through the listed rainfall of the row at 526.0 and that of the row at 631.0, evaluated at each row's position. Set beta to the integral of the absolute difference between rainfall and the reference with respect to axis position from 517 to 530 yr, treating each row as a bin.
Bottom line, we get 58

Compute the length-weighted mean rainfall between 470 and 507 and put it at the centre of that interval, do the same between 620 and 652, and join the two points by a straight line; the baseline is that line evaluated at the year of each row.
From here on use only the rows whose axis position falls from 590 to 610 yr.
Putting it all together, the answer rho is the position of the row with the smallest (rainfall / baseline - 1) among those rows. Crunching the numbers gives 608.5 yr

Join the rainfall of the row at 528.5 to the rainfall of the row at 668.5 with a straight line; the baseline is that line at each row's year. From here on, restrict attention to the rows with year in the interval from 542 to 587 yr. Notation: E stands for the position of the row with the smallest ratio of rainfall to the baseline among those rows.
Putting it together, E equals 551.0 yr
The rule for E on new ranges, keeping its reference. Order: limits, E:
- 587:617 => 608.5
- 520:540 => 536.0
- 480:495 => 483.5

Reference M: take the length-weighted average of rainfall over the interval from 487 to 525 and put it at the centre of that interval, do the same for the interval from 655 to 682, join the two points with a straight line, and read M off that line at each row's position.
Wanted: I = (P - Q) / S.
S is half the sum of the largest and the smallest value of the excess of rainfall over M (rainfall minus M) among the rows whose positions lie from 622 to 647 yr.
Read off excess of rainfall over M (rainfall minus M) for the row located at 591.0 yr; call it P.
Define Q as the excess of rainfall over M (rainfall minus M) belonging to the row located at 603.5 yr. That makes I -42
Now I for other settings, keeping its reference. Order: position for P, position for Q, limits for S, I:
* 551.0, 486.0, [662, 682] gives -39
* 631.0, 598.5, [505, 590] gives -7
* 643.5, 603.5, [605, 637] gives 4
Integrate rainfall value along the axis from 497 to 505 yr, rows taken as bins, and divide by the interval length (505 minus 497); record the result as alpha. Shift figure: 234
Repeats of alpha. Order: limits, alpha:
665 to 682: 216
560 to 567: 227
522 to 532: 230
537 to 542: 230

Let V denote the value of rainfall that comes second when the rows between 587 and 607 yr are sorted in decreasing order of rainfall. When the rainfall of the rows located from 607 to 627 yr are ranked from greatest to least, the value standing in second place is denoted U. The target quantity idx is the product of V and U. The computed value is 83411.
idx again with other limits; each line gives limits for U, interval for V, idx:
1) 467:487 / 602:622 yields 48760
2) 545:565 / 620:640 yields 54492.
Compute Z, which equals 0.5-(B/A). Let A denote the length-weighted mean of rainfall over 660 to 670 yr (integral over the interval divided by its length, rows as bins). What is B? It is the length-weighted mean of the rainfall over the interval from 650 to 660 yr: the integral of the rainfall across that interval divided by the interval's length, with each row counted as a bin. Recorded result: -0.47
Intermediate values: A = 223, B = 216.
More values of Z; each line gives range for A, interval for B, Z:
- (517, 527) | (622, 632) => -0.50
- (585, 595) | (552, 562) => -0.20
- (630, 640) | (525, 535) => -0.63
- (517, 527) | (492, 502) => -0.44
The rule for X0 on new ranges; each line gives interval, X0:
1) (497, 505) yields 1873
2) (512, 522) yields 2339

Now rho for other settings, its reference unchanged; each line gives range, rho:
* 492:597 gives 493.5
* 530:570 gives 551.0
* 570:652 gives 608.5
